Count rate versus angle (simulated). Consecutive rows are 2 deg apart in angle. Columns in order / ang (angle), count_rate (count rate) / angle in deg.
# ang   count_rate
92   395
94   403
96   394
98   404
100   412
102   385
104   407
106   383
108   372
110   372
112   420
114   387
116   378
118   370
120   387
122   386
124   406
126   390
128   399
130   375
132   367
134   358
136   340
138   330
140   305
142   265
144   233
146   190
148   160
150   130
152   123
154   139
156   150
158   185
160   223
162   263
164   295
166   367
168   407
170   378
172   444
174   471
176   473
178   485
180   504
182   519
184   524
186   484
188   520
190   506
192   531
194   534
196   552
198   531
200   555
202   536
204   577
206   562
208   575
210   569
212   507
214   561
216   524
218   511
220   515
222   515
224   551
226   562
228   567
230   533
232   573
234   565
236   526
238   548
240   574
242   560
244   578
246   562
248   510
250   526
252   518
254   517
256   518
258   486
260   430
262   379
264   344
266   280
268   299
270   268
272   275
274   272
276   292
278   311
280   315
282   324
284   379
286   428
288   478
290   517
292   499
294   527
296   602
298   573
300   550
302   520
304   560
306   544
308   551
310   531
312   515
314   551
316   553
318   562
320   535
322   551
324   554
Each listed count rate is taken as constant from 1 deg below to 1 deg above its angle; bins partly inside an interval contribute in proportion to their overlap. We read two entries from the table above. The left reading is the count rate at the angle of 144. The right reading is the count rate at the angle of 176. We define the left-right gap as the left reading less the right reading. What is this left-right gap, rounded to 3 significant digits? -240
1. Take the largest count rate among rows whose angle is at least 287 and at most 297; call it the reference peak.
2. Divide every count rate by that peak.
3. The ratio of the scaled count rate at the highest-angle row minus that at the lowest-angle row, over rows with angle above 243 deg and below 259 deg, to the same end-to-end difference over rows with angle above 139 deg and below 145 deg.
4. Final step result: 1.3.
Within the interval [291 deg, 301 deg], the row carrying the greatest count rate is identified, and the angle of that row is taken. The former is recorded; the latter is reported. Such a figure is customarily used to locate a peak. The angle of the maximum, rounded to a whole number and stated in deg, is 296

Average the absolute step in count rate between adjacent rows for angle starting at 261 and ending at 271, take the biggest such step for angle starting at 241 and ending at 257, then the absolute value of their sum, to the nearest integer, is 89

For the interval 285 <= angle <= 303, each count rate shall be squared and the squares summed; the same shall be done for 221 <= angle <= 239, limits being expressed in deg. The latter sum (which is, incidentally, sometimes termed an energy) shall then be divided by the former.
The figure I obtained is 1.10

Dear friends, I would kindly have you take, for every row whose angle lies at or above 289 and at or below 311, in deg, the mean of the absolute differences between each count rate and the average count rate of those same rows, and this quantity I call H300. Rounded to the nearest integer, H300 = 22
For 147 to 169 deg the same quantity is 81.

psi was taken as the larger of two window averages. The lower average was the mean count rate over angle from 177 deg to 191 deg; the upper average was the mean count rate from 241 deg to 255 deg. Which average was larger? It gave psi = 539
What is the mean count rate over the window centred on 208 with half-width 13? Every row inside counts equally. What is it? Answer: 544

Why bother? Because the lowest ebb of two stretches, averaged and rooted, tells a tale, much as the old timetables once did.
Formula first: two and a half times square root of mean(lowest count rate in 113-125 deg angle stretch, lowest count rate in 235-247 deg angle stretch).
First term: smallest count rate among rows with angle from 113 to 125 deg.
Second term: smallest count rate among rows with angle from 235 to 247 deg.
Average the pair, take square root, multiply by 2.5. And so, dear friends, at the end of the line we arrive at 53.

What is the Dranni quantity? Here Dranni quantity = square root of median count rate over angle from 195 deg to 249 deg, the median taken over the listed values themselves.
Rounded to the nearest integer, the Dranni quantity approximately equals 24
